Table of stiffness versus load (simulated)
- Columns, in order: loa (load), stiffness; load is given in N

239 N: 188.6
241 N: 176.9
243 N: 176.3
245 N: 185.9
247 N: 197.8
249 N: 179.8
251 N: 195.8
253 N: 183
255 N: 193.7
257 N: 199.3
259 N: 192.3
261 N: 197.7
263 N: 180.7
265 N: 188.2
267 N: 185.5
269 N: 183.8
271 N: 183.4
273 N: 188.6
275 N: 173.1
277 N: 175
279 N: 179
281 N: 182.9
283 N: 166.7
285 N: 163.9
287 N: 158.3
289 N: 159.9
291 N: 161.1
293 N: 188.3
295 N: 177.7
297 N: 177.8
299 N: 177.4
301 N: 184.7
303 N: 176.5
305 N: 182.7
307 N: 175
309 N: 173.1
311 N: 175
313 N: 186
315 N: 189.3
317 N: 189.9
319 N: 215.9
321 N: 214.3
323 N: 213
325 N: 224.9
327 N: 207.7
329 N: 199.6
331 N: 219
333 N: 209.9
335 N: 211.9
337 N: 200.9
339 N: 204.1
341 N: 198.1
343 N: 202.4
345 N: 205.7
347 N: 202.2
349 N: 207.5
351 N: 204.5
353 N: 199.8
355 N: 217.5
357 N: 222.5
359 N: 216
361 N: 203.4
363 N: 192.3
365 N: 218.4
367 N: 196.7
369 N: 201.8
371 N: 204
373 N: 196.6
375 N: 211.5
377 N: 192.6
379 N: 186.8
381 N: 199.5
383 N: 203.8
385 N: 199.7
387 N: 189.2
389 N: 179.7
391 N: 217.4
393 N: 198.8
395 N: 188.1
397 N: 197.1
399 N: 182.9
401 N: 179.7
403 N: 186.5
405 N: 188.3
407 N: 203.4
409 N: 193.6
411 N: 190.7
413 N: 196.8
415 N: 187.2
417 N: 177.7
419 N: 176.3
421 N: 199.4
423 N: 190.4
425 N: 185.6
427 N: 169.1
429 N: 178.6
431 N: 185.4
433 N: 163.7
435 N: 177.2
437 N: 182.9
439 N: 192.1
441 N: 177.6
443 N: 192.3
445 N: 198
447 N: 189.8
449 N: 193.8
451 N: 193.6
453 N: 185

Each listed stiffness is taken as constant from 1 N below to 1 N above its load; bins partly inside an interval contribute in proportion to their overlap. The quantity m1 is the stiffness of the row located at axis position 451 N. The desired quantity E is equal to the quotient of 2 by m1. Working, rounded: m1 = 193.6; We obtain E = 0.0103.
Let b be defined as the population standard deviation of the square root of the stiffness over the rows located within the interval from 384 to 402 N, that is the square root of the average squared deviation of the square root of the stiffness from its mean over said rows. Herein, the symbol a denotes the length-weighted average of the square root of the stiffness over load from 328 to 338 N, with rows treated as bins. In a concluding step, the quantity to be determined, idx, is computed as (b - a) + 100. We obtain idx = 86.0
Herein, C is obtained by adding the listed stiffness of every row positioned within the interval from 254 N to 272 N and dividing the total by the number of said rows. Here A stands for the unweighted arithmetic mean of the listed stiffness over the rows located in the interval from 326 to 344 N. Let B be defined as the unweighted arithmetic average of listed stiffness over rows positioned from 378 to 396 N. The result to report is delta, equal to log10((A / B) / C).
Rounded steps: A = 206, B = 196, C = 189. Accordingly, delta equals -2.26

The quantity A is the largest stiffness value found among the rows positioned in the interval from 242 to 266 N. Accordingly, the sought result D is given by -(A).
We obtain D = -199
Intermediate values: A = 199.3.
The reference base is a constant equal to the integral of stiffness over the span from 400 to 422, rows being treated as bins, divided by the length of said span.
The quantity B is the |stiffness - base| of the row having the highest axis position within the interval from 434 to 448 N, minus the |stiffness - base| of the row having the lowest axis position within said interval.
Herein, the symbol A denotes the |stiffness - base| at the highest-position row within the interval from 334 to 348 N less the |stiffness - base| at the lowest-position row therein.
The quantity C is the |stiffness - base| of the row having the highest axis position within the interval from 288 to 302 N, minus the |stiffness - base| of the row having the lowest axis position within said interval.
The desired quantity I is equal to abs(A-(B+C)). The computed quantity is 26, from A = -10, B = -11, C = -25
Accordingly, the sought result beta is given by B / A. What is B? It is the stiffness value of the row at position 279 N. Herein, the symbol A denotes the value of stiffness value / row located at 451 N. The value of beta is 0.92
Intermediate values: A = 193.6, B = 179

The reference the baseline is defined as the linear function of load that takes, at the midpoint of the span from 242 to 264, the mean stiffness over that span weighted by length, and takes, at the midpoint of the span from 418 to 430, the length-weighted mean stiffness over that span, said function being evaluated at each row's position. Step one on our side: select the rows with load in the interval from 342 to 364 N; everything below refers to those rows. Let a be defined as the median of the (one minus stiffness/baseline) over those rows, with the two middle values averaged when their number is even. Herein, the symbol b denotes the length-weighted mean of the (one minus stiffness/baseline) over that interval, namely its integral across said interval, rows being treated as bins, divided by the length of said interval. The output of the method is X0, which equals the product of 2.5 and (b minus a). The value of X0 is -0.03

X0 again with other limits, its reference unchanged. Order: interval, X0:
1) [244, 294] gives 0.02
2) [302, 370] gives 0.03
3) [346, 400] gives -0.01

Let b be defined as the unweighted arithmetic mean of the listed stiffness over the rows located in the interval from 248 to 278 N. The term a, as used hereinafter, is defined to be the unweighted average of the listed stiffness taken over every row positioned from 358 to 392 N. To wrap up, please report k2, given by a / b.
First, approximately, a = 201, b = 187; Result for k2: 1.07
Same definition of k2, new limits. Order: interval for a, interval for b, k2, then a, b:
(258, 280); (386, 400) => 0.95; 184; 193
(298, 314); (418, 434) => 0.99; 179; 181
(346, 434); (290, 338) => 1.01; 195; 193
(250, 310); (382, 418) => 0.94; 180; 192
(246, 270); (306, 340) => 0.95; 190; 201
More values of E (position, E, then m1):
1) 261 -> 0.0101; 197.7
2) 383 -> 0.0098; 203.8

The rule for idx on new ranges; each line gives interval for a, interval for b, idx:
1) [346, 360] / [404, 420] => 85.8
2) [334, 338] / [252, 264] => 85.9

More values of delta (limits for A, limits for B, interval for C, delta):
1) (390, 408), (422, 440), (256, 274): -2.25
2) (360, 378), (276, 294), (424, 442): -2.18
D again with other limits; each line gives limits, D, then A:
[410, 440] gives -199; 199.4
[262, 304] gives -189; 188.6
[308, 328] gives -225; 224.9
